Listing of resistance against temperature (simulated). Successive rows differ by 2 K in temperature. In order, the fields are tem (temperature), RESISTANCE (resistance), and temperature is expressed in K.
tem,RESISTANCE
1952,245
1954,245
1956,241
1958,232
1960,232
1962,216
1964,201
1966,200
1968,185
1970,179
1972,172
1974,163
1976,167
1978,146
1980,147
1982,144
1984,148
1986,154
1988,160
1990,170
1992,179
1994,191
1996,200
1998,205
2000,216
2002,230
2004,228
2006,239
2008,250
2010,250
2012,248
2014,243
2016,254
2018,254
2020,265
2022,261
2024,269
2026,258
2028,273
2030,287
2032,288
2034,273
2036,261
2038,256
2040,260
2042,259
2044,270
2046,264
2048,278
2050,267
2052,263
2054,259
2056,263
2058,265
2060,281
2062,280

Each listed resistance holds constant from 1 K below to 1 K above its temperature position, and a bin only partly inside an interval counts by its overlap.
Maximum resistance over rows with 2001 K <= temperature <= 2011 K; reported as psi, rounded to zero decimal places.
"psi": 250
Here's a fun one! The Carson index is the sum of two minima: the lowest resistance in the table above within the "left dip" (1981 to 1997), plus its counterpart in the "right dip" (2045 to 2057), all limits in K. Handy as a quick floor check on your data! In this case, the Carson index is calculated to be 403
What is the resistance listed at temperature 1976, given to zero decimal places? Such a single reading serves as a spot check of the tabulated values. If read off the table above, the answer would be 167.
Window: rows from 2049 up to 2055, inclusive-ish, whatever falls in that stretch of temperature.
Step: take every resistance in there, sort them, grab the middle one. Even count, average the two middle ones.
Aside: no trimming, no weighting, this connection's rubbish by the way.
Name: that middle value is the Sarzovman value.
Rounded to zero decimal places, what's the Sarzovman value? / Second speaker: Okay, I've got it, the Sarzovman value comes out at 263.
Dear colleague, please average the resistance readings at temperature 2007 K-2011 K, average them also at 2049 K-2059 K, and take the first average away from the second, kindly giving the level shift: 13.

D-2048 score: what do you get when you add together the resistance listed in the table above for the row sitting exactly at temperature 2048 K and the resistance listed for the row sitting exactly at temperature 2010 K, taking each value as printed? 528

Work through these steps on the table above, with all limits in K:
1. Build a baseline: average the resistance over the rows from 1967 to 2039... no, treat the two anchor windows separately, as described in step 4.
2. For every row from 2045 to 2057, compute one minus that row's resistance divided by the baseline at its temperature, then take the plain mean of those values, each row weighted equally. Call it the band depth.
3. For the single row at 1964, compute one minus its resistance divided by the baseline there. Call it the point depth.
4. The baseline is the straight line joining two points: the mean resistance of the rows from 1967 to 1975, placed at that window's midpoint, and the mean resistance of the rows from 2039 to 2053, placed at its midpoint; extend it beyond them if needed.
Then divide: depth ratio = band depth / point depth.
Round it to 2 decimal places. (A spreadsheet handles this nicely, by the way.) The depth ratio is -0.11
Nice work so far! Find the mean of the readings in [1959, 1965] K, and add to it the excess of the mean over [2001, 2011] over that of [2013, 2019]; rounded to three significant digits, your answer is 205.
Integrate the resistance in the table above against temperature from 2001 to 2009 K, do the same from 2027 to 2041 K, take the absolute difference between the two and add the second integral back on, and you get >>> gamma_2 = 5698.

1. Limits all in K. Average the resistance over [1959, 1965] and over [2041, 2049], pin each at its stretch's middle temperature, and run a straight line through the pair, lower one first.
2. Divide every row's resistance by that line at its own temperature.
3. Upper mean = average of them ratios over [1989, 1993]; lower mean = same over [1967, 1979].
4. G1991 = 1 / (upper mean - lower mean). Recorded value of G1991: -86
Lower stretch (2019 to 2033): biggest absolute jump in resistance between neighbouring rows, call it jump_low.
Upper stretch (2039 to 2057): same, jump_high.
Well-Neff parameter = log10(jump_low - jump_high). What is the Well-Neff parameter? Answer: 0.0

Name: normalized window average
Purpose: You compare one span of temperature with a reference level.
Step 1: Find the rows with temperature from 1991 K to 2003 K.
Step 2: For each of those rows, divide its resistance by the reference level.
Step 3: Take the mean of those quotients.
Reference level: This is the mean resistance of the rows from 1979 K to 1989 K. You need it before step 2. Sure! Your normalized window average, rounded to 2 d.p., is 1.35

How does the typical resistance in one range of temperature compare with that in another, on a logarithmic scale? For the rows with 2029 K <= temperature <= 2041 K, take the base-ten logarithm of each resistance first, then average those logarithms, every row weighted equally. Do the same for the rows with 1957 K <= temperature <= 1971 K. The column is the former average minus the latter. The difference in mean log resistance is 0.12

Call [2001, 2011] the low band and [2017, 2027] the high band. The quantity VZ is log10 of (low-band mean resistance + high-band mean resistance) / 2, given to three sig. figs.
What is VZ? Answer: 2.40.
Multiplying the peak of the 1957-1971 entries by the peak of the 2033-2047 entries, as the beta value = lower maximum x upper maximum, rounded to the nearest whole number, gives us 63336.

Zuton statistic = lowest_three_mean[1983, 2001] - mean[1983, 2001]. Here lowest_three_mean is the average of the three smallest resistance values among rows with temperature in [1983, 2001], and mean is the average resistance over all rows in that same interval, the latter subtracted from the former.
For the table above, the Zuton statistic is -26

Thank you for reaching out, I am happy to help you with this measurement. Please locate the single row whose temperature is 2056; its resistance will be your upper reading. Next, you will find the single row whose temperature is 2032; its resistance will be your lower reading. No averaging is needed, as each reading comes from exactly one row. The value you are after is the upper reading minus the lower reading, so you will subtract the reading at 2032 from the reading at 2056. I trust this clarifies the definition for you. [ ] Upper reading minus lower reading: -25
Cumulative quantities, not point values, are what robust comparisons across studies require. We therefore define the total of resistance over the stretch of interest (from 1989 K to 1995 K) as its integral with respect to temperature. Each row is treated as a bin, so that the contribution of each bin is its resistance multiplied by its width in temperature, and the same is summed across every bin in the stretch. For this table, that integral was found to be 1080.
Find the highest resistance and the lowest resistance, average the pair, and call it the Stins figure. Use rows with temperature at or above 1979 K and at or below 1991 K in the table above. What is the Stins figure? 157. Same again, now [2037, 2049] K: 267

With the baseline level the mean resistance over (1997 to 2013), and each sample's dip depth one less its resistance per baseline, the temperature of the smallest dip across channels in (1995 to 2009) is 2008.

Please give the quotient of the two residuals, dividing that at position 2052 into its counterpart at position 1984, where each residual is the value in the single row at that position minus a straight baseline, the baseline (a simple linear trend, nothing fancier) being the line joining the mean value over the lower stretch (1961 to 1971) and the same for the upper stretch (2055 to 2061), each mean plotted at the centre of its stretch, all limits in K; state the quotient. 33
